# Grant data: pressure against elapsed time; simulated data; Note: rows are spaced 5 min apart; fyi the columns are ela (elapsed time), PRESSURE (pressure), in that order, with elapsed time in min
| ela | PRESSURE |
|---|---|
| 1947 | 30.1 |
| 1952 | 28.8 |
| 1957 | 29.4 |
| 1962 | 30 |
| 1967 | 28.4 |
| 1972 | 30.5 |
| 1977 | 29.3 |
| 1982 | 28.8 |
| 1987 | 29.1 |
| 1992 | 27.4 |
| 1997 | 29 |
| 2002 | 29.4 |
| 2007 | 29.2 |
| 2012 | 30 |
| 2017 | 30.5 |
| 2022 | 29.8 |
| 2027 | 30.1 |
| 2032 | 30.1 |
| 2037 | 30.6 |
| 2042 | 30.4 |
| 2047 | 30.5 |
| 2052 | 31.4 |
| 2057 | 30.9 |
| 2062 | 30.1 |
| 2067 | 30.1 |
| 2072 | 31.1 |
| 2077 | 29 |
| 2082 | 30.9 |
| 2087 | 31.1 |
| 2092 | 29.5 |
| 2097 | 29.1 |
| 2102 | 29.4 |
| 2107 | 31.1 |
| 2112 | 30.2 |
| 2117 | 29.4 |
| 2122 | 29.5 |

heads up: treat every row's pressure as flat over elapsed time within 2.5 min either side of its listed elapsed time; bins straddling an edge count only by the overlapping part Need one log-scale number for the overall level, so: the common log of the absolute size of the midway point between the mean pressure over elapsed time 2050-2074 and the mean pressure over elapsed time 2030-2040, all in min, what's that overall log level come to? 1.48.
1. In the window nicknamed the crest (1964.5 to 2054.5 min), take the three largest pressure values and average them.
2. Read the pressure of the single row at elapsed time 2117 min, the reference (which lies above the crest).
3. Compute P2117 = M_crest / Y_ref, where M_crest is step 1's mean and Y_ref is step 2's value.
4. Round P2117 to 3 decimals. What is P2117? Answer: 1.049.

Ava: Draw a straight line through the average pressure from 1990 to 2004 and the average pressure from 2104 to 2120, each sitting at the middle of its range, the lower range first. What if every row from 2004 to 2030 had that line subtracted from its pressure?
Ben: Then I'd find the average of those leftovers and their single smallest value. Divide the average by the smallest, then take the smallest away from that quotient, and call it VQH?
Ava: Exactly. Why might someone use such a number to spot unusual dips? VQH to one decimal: 1.8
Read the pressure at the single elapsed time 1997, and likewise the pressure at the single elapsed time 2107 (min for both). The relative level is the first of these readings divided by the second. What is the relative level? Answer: 0.93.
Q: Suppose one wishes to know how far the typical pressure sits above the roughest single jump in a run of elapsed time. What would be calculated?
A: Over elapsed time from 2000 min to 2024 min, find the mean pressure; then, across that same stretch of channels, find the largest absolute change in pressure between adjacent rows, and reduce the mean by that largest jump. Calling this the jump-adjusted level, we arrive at 29.0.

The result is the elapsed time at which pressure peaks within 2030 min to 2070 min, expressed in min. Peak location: 2052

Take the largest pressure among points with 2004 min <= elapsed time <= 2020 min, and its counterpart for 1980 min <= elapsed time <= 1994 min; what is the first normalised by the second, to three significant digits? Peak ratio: 1.05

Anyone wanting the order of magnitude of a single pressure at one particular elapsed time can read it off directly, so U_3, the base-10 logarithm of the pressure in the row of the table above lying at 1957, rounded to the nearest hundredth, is 1.47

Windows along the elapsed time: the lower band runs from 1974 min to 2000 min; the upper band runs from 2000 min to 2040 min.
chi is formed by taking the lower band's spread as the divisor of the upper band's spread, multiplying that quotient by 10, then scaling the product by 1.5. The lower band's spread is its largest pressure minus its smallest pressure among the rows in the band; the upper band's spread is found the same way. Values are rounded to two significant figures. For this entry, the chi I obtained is 11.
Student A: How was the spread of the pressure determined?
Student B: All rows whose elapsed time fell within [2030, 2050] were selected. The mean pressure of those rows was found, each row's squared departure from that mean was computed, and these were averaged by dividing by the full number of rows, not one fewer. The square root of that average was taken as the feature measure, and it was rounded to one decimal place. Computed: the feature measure 0.2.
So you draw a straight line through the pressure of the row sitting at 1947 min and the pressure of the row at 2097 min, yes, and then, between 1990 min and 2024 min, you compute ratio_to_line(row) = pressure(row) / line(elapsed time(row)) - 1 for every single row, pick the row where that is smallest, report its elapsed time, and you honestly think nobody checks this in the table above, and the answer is 1992 min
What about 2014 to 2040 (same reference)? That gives 2022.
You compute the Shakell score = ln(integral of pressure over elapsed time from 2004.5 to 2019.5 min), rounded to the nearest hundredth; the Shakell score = 6.11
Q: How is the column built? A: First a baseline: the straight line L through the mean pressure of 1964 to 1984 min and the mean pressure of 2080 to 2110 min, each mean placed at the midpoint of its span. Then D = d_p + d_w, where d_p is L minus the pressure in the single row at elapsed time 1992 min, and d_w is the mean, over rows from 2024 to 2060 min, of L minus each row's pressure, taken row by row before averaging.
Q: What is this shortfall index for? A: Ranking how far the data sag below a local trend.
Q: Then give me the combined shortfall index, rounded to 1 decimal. 1.2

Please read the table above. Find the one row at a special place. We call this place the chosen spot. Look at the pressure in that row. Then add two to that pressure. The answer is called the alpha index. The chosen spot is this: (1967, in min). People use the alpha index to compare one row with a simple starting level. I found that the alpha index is 30.4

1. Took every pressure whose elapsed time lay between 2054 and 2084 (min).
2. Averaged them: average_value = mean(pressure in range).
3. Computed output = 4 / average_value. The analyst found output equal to 0.132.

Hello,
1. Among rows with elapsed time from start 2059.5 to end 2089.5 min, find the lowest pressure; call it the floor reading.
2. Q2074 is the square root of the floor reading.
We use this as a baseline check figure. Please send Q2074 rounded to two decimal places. 5.39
